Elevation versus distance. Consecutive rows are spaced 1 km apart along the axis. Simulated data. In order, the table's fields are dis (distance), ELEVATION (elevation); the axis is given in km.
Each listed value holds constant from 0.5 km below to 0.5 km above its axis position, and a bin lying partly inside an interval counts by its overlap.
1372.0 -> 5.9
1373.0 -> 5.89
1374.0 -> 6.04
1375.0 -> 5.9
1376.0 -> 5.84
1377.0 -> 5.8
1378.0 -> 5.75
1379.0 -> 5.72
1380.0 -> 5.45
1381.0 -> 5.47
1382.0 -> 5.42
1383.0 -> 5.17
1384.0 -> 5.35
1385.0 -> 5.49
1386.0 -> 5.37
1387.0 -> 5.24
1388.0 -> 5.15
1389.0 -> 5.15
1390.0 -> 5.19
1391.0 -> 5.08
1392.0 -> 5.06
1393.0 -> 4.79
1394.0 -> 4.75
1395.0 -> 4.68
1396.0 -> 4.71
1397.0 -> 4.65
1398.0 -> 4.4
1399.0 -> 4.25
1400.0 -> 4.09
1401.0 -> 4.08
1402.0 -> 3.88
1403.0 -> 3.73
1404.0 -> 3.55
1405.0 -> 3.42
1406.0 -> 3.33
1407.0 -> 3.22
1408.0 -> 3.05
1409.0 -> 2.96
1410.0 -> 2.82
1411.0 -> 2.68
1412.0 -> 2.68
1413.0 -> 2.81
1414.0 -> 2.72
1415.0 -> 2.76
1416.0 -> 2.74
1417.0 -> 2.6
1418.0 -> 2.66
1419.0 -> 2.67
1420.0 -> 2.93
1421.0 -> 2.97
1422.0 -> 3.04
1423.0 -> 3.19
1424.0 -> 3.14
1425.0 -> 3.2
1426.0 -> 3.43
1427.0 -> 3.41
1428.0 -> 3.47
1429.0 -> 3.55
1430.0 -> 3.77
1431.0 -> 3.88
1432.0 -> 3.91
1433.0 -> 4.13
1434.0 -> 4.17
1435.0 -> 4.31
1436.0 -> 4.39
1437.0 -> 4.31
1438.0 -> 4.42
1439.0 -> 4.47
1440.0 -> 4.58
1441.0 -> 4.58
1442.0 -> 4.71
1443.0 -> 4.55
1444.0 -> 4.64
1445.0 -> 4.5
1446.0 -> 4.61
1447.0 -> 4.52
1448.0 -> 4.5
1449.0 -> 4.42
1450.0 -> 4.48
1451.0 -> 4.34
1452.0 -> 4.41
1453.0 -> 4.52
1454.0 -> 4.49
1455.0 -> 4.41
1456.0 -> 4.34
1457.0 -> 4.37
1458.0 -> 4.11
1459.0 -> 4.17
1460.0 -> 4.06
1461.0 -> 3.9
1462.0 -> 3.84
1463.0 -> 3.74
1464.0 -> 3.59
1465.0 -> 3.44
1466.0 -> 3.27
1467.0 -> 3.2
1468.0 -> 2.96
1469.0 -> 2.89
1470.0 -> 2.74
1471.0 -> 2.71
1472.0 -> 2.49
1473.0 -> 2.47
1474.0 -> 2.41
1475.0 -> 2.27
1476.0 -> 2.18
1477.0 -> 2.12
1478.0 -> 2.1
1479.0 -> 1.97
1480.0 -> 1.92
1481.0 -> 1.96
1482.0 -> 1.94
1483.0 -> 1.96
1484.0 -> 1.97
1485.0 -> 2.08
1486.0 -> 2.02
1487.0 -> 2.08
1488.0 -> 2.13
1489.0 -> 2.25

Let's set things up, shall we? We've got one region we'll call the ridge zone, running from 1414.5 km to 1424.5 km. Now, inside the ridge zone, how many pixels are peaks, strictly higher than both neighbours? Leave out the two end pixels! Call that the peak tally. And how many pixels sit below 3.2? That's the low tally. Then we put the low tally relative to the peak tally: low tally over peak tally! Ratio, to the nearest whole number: 10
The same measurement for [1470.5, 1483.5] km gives 13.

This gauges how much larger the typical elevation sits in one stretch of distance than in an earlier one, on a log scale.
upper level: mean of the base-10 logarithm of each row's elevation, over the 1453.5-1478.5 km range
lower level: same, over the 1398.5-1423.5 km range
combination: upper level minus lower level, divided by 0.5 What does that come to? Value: 0.0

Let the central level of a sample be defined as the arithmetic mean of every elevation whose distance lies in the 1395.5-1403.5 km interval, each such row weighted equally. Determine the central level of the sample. 4.2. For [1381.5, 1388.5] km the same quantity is 5.3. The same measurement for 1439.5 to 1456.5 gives 4.5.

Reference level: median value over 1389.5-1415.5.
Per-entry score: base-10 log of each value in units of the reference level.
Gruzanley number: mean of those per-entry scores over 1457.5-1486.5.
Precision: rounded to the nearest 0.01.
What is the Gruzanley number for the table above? -0.15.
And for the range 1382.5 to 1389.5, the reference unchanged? 0.14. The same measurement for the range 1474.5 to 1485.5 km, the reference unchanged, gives -0.27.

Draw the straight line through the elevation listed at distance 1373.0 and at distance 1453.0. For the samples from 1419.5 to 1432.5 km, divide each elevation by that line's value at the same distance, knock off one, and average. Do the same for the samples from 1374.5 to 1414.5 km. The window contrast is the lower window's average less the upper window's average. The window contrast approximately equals 0.13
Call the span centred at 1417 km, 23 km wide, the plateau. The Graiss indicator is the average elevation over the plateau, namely 3.0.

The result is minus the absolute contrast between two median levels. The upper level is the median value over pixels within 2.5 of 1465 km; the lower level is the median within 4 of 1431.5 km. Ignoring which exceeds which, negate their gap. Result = -0.5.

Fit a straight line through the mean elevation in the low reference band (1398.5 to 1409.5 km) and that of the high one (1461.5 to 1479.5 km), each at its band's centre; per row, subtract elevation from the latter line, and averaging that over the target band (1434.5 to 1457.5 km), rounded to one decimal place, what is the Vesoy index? -1.4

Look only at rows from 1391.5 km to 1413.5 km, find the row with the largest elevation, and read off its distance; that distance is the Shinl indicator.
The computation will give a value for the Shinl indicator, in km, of 1392.0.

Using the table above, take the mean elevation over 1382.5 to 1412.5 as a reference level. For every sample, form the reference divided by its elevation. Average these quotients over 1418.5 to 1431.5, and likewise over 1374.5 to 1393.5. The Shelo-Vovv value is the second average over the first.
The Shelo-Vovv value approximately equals 0.60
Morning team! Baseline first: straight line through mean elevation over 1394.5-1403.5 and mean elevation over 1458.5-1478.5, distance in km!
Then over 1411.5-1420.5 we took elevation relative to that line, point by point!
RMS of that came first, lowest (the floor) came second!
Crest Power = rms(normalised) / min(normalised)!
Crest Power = 1.05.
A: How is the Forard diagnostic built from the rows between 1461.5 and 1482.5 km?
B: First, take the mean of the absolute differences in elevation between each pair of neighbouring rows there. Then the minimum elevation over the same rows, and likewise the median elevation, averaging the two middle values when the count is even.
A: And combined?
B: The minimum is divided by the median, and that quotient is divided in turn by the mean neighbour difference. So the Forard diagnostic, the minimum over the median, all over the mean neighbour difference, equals 7.8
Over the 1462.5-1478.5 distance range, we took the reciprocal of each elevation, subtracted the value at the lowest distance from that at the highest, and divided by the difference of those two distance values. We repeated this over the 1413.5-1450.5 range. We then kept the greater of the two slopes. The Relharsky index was 0.014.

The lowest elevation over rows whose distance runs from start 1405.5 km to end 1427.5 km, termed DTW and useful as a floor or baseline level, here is 2.6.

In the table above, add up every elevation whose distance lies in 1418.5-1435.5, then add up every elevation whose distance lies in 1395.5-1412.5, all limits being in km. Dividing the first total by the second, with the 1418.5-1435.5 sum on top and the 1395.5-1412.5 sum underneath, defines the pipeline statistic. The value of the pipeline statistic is 0.96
